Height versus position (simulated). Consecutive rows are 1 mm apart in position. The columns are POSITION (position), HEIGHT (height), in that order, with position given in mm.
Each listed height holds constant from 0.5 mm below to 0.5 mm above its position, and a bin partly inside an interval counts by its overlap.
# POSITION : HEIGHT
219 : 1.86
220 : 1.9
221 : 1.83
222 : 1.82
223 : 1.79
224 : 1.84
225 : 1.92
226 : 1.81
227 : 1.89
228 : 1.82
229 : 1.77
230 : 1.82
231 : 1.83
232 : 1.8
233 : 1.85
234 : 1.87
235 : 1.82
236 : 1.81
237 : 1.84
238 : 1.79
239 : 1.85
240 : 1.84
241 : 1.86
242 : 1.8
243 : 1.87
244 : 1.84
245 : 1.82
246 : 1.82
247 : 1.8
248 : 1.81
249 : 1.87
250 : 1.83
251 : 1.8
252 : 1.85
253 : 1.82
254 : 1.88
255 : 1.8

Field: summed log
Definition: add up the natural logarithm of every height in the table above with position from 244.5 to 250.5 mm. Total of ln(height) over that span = 3.61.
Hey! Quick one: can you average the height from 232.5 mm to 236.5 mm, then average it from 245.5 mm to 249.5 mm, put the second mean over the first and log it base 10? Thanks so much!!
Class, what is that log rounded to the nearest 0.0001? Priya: -0.0030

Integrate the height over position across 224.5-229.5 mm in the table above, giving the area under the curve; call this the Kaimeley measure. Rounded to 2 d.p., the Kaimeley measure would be 9.21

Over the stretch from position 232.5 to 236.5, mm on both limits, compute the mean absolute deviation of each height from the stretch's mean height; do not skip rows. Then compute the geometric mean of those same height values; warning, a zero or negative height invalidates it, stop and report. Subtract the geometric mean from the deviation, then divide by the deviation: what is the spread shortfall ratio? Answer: -81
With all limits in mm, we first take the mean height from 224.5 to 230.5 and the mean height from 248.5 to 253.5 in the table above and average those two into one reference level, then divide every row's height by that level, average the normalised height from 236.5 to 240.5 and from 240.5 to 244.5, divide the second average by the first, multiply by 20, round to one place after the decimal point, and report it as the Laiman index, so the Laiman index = 20.1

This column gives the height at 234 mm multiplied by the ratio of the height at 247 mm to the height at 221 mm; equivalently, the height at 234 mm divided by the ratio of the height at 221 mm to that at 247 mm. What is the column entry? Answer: 1.84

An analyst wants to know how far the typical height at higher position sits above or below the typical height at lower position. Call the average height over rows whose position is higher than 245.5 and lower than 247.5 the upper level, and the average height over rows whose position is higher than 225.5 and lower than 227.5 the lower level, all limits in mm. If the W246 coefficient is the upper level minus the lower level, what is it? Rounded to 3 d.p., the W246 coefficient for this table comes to -0.040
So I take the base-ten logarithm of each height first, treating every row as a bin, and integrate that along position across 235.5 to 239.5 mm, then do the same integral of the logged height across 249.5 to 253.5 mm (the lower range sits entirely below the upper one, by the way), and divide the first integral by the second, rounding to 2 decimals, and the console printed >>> 1.00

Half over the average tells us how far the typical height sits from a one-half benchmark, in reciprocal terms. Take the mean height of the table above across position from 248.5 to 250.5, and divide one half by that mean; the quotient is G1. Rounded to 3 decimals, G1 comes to 0.270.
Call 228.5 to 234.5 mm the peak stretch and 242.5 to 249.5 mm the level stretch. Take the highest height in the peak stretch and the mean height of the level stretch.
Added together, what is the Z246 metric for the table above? 3.70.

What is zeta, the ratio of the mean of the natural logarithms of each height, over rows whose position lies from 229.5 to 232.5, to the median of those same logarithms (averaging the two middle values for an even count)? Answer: 0.997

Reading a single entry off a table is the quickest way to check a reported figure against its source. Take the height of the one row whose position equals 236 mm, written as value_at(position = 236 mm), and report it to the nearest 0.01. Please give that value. 1.81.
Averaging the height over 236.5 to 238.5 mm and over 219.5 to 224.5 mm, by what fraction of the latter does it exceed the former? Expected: 0.011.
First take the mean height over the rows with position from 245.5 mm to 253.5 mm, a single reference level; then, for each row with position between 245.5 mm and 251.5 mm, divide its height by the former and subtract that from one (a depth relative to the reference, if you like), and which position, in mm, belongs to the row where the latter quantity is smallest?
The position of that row 249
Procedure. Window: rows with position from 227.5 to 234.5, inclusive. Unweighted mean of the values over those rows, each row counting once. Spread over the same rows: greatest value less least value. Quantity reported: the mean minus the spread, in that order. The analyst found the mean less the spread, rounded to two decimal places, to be 1.72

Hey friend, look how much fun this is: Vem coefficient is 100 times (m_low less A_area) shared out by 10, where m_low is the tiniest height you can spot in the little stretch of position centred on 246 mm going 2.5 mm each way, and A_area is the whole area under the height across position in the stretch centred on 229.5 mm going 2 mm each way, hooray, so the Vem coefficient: -54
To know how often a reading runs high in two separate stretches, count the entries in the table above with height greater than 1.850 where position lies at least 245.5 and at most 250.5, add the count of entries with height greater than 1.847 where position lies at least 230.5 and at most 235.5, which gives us 3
